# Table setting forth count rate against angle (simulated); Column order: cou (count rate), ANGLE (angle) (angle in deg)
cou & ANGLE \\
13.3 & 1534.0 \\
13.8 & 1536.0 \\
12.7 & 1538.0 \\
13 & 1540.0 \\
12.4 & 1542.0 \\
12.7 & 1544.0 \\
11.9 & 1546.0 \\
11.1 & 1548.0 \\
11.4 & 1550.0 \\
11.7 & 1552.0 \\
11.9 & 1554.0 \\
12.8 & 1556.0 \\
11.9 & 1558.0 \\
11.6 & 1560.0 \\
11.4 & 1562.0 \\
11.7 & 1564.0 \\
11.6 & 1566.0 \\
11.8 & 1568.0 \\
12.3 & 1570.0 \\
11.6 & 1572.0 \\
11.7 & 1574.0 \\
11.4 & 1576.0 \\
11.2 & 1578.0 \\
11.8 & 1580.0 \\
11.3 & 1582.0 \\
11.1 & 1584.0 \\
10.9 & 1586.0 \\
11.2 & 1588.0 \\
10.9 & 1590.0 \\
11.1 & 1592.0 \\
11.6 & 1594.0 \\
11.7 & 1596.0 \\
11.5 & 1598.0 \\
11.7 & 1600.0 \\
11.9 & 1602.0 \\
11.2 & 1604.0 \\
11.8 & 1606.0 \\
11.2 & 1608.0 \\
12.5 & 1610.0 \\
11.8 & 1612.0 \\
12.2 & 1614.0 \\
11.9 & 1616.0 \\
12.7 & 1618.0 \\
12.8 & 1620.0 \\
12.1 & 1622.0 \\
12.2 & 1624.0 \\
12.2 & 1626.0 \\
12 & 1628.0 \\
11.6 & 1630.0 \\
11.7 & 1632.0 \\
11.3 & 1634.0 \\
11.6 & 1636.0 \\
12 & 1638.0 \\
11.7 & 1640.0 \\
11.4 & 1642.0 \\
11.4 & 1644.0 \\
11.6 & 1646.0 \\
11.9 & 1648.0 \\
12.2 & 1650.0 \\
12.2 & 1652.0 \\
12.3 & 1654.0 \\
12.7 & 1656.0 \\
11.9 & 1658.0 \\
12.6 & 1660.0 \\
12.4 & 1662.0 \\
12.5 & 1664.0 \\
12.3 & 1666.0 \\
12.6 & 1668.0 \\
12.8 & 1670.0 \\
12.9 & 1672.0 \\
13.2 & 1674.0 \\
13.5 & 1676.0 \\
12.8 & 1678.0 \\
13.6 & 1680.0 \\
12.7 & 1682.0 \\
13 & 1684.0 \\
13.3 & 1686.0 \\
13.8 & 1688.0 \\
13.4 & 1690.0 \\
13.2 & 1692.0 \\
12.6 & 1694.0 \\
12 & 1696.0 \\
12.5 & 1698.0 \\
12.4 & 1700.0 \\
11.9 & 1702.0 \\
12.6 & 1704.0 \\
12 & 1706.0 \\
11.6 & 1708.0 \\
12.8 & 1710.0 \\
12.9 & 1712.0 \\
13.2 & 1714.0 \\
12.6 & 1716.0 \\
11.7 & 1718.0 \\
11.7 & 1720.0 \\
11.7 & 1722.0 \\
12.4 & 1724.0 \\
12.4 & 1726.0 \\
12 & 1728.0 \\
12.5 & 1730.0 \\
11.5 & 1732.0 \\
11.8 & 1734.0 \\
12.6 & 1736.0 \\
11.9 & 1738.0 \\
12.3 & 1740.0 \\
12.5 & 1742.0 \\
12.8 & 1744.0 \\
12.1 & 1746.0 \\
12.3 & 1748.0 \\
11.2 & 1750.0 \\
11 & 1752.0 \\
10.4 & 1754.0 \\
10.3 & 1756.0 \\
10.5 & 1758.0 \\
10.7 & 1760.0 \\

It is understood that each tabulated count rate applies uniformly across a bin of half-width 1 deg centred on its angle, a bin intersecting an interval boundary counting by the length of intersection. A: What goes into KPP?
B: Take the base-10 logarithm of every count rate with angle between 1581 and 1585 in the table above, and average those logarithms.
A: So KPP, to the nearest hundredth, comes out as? 1.05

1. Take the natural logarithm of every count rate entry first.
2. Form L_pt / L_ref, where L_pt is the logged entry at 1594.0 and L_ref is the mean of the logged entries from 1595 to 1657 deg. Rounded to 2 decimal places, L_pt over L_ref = 0.99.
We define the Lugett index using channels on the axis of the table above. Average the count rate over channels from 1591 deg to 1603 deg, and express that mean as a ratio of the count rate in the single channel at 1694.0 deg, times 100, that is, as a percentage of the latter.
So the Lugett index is 92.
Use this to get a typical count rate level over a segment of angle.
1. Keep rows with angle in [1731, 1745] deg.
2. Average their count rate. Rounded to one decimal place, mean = 12.2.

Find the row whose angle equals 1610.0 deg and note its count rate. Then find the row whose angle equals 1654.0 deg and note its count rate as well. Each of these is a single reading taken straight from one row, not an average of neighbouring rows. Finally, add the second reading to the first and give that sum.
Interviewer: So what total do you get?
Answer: 24.8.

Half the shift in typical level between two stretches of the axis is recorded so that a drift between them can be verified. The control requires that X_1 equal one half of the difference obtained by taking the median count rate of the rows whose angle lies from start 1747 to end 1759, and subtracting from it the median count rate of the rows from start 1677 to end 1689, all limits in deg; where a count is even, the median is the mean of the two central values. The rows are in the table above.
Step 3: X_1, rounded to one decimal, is -1.2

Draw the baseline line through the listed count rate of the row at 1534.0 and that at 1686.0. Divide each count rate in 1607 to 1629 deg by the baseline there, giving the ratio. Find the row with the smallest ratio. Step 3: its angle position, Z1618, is 1608.0 deg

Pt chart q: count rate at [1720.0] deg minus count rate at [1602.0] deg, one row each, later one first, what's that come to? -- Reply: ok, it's -0.20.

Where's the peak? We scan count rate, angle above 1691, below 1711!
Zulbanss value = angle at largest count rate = 1692.0 deg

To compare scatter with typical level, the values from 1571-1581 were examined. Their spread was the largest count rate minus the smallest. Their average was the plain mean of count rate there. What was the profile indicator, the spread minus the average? -10.9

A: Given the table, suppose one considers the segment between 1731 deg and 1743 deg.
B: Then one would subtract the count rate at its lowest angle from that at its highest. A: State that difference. 1.0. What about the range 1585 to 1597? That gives 0.8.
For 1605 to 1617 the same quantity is 0.1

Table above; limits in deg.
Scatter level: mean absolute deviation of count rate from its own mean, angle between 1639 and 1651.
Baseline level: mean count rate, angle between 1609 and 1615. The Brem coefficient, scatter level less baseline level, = -11.9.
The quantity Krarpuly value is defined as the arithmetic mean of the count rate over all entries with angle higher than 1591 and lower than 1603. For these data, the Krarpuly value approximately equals 11.6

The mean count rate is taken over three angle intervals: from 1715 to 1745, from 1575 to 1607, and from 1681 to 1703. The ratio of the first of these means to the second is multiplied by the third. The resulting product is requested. 13.7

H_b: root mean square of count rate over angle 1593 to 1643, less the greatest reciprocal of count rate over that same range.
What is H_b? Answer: 11.8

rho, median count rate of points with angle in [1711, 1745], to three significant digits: 12.4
